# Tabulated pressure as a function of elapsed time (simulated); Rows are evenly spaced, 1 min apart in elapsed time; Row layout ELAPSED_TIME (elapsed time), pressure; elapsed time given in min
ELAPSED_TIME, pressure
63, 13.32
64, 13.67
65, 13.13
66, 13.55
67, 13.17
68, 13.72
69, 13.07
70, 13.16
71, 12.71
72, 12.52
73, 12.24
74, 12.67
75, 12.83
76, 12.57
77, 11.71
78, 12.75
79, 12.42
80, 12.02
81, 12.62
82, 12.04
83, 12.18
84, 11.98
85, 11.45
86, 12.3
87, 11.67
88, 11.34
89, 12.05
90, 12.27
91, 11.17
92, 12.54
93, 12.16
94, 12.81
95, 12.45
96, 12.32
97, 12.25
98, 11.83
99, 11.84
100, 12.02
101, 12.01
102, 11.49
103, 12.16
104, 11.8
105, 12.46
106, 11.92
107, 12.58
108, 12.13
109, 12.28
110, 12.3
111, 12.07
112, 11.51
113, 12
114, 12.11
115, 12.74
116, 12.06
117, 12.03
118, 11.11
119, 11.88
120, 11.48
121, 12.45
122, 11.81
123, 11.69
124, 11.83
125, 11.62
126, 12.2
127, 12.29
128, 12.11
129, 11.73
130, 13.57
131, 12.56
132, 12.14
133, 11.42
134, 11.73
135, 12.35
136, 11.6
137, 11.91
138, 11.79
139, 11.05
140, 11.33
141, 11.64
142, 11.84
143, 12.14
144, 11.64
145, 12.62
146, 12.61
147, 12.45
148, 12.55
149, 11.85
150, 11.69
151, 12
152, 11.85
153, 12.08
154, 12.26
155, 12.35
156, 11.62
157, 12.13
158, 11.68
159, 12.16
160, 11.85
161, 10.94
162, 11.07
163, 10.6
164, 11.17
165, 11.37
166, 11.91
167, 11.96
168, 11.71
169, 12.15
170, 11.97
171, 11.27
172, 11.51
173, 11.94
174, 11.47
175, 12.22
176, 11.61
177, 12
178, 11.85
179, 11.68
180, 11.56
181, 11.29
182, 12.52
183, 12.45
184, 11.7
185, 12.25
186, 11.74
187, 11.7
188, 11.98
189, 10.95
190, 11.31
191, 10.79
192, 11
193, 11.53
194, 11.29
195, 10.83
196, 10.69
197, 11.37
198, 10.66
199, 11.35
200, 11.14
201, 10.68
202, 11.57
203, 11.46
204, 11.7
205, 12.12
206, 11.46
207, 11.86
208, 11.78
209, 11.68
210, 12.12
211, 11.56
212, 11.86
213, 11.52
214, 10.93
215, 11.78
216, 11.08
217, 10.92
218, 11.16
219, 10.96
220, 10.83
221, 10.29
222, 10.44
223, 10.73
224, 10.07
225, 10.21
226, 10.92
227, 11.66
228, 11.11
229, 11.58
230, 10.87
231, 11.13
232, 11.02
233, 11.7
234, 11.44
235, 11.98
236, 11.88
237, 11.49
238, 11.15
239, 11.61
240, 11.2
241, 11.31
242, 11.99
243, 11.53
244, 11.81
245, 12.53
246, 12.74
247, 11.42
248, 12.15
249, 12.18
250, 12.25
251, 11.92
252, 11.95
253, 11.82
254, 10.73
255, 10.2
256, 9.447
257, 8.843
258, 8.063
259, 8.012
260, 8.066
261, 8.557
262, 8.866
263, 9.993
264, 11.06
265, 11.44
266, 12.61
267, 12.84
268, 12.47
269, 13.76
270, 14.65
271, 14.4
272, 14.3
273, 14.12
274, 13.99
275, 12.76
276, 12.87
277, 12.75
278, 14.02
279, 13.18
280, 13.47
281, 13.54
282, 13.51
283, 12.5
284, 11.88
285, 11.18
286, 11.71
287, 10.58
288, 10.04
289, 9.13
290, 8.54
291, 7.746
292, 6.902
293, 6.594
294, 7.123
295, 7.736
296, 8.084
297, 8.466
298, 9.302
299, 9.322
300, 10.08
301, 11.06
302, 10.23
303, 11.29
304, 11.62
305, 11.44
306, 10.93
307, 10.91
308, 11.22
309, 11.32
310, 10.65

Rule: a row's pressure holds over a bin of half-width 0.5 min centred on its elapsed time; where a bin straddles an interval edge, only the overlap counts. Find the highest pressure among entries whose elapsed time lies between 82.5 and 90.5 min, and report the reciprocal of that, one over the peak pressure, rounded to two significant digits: 0.081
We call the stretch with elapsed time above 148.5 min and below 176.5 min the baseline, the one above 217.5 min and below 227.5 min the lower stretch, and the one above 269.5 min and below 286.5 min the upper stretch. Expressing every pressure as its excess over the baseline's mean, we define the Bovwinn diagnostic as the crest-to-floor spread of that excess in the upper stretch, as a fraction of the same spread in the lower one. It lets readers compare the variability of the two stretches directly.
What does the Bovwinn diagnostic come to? 2.2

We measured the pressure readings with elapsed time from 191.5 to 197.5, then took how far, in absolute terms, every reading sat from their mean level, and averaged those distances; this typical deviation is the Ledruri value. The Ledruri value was 0.278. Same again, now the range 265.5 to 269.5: 0.420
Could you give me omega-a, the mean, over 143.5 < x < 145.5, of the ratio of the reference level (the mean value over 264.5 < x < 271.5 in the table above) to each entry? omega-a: 1.09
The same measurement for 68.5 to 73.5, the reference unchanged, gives 1.03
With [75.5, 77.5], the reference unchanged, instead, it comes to 1.09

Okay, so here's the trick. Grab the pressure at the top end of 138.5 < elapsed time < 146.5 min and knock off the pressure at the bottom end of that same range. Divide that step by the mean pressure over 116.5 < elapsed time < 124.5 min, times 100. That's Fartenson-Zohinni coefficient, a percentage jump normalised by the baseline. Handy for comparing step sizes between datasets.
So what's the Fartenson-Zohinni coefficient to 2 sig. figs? 13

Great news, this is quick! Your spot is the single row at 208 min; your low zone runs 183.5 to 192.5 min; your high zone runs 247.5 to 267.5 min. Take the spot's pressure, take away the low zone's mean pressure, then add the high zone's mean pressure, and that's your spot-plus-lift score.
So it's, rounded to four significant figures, 10.84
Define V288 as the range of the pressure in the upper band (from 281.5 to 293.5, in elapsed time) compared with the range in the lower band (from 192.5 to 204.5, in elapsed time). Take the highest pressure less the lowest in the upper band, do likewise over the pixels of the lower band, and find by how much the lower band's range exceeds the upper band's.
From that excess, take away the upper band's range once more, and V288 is -13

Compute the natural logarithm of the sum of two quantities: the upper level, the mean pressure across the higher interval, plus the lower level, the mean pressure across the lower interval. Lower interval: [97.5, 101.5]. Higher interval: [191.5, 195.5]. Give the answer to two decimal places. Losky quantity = 3.14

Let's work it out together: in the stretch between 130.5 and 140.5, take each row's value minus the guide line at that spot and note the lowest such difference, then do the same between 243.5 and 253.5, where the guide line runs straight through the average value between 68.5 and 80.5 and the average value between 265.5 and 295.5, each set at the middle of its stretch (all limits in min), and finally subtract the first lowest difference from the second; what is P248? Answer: 0.82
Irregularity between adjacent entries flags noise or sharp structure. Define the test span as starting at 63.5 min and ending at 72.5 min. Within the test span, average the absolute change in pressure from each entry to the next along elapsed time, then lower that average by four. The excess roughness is -3.59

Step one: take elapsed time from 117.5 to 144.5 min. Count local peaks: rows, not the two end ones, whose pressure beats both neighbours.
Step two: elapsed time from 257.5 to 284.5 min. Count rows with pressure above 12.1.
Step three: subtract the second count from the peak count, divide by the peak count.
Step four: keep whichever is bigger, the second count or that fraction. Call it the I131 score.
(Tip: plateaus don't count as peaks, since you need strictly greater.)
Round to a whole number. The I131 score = 18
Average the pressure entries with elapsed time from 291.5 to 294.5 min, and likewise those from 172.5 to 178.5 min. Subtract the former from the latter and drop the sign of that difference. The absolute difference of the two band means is 5.0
